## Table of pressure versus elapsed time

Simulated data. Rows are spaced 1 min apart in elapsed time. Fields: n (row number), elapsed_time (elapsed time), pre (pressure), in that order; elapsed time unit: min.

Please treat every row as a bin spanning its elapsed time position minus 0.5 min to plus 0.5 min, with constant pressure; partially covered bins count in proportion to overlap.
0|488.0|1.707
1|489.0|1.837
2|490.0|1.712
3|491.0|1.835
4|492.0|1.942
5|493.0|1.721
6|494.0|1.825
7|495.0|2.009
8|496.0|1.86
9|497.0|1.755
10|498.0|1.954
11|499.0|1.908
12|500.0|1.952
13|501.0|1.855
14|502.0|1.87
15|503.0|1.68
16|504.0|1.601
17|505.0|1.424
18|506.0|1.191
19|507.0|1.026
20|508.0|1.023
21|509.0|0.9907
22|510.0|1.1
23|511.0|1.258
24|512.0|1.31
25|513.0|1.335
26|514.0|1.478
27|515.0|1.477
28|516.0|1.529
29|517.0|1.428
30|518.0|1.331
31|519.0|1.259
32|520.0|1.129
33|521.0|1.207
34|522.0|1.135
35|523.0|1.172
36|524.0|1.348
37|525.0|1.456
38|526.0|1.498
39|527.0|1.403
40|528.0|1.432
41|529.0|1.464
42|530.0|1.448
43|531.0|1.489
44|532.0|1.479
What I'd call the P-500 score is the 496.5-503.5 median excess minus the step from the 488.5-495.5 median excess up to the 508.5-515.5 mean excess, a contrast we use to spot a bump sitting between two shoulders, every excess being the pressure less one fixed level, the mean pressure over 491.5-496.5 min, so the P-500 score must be 0.56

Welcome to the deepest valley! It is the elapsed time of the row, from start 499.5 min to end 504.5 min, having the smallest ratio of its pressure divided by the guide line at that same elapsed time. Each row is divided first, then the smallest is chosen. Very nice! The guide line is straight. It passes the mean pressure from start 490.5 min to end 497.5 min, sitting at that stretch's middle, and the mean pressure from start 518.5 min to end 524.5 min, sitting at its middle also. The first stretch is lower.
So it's 504.0 min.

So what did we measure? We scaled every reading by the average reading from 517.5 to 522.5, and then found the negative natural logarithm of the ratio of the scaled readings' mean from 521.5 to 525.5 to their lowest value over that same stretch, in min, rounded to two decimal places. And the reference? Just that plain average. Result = -0.12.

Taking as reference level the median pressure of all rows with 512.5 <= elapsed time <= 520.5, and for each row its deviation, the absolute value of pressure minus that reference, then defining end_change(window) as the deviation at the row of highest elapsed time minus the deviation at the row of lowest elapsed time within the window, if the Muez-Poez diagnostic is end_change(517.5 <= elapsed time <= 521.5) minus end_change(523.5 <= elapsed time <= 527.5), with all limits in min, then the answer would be 0.14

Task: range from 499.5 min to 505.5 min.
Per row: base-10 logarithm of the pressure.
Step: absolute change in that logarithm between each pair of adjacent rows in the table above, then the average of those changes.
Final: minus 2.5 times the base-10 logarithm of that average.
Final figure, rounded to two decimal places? 3.85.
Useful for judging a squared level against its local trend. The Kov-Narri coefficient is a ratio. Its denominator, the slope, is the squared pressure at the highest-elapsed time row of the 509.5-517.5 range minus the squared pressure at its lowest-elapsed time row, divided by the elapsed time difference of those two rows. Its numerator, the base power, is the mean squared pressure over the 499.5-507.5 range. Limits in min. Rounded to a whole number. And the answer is 22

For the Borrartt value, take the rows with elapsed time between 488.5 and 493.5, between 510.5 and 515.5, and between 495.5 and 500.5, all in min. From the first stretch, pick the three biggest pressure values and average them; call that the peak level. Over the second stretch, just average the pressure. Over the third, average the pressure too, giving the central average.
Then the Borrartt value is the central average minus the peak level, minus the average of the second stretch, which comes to -1.36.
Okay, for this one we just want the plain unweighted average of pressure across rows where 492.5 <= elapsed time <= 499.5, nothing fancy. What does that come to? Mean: 1.86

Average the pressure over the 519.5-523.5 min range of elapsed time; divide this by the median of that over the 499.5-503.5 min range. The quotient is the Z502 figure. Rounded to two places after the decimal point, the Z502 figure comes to 0.62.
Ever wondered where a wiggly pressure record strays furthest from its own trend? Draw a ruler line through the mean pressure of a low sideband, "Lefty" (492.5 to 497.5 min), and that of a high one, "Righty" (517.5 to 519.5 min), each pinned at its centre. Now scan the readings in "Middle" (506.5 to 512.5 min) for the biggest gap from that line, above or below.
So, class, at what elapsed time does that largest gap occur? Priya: 507.0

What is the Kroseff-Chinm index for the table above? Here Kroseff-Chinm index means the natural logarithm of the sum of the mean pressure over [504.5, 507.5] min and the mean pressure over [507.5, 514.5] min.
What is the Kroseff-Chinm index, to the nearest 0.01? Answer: 0.89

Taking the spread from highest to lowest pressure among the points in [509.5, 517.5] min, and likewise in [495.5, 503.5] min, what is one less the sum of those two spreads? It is 0.30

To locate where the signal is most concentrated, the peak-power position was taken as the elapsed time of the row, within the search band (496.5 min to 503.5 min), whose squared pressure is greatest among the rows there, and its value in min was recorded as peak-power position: 498.0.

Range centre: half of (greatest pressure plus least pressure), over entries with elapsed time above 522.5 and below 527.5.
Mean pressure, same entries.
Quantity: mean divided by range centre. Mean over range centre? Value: 1.030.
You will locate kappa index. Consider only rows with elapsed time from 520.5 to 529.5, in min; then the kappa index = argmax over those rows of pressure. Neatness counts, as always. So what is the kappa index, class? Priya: 526.0 min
